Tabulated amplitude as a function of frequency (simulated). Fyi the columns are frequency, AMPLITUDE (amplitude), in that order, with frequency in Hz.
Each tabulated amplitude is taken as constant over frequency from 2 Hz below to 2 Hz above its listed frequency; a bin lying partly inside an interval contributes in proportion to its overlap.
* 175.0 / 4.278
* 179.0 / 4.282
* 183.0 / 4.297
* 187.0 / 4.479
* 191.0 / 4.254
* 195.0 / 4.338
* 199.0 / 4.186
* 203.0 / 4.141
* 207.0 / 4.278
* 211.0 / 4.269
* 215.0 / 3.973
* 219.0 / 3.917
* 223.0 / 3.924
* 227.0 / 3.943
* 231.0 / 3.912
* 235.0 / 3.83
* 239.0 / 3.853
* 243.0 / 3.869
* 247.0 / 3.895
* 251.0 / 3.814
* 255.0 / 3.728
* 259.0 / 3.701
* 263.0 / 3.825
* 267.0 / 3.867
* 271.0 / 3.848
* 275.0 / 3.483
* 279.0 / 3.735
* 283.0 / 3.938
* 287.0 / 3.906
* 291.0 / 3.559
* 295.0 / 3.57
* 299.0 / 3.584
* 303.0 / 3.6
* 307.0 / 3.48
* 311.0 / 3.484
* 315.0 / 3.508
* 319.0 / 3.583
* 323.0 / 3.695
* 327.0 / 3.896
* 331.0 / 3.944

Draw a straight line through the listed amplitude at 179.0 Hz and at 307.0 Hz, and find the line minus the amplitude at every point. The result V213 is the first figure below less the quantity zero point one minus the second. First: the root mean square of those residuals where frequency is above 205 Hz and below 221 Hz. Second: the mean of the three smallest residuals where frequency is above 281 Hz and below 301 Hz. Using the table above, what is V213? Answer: -0.18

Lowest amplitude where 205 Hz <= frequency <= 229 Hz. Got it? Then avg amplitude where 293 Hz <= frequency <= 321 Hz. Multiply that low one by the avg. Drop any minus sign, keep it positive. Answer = 13.9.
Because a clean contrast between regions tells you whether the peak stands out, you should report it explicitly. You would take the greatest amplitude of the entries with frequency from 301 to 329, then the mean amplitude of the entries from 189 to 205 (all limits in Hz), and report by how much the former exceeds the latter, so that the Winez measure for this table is -0.33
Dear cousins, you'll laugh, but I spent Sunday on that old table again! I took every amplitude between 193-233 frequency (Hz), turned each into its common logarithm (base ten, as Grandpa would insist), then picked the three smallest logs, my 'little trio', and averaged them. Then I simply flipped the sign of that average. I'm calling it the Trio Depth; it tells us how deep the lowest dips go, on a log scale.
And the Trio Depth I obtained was -0.593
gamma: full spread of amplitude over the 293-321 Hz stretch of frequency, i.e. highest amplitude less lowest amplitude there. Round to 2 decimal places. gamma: 0.12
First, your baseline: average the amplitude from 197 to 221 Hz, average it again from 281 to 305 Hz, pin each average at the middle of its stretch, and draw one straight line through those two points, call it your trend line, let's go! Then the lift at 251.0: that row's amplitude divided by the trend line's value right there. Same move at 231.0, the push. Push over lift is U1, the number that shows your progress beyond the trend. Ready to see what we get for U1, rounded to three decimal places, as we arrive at 0.999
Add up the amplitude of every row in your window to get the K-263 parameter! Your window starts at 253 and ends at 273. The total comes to 19.0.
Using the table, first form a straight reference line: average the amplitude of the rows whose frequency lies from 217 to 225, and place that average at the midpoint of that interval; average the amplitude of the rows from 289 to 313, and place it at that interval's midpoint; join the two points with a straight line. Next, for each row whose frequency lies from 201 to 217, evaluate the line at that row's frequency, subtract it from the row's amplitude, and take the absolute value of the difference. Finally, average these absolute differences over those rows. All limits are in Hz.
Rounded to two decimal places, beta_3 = 0.19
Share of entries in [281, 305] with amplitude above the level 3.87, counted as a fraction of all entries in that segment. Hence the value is 0.33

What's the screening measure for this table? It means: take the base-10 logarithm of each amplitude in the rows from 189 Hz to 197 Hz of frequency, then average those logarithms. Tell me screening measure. 0.633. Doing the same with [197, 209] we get 0.623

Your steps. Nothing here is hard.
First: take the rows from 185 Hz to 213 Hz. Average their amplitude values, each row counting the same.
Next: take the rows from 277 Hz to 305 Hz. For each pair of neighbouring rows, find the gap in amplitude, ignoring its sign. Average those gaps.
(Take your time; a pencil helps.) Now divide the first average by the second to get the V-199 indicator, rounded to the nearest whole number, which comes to 41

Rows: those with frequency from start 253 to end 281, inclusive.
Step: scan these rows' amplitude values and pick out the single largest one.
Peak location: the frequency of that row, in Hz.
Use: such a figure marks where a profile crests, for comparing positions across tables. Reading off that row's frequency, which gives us 267.0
